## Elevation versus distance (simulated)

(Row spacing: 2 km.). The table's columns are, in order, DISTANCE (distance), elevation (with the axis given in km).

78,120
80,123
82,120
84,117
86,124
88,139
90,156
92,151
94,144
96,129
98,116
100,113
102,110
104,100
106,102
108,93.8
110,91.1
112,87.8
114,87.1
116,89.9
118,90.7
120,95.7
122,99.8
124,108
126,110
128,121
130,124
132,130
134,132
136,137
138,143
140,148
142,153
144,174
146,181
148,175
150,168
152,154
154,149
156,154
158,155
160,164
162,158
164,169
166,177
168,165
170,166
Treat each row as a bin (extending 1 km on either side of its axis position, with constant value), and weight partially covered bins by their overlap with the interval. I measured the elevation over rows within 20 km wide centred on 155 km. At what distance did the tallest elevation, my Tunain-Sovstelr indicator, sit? 146 km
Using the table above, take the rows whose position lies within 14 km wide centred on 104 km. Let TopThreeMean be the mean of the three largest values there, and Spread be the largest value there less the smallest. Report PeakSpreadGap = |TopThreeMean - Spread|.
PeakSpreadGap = 88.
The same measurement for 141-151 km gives 149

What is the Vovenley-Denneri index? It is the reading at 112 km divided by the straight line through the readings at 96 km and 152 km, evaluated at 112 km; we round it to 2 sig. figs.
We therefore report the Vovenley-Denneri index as 0.64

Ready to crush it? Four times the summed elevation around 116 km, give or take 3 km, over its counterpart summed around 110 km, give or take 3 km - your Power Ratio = 3.9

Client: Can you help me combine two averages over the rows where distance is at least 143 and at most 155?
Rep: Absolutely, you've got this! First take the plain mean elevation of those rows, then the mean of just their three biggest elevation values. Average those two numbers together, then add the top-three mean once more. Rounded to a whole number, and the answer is 348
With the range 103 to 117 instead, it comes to 194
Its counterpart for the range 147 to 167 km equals 342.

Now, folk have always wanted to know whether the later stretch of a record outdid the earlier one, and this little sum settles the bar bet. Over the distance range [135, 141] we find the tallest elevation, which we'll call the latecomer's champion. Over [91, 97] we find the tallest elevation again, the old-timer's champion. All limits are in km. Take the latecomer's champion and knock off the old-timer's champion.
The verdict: -3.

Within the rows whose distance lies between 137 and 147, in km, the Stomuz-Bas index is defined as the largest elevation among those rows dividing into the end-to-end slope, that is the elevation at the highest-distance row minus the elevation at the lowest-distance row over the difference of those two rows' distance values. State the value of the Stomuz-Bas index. 0.03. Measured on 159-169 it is 0.00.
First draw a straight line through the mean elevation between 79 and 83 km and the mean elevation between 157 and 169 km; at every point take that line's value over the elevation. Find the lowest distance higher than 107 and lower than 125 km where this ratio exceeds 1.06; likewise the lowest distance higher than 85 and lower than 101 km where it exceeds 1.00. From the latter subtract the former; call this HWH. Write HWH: -22 km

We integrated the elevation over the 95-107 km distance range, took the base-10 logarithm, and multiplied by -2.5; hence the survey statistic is -7.8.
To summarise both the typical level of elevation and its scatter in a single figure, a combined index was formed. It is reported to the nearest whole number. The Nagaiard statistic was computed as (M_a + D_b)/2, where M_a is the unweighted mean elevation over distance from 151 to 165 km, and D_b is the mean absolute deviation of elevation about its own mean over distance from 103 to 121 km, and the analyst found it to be 81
